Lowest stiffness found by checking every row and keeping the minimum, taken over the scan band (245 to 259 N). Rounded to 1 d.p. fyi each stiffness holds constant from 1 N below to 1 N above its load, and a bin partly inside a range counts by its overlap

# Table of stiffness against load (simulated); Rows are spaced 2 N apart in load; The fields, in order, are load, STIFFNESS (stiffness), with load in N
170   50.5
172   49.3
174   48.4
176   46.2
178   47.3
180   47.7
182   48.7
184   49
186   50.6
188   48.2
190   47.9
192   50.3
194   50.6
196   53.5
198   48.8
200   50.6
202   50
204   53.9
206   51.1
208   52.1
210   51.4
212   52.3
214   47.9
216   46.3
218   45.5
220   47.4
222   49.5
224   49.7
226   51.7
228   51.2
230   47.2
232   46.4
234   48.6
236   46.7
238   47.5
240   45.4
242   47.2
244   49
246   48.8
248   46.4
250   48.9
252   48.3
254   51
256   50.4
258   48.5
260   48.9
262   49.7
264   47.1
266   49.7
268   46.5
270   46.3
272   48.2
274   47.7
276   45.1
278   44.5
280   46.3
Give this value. 46.4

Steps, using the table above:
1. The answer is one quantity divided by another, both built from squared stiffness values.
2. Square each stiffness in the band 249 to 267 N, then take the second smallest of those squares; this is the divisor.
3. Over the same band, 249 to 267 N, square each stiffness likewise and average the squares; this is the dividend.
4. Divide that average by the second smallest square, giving 1.04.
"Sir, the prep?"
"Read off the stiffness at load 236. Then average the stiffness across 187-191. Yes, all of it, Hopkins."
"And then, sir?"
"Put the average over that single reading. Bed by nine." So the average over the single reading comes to 1.029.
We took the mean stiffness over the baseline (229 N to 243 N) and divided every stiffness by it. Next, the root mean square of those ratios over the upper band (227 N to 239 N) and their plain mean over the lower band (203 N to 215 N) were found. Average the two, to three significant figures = 1.06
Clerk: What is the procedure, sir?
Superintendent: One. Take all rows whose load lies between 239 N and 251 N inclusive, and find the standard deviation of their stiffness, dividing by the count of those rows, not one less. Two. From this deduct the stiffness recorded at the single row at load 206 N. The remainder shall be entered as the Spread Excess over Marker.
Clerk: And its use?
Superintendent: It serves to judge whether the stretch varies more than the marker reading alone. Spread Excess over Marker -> -50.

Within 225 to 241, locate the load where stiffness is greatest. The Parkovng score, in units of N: 226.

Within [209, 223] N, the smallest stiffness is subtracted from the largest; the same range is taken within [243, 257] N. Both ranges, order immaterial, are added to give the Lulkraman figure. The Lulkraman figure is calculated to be 11.4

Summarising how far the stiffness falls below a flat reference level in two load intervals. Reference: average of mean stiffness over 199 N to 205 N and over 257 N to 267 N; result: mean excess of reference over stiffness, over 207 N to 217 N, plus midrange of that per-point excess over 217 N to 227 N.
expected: 1.7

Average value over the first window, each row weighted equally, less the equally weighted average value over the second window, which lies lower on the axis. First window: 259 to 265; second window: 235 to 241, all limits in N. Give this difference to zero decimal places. 2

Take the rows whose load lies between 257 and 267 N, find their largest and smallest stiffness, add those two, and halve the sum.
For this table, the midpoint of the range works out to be 48.4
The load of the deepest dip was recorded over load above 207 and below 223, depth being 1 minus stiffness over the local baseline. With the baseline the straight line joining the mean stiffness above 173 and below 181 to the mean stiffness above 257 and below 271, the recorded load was 218 N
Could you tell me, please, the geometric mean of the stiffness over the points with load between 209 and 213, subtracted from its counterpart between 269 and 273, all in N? -4.6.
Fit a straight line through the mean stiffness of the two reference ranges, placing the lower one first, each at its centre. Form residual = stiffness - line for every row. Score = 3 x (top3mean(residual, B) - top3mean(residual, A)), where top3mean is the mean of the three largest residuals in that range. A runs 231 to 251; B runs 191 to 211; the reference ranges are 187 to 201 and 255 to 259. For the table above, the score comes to 12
